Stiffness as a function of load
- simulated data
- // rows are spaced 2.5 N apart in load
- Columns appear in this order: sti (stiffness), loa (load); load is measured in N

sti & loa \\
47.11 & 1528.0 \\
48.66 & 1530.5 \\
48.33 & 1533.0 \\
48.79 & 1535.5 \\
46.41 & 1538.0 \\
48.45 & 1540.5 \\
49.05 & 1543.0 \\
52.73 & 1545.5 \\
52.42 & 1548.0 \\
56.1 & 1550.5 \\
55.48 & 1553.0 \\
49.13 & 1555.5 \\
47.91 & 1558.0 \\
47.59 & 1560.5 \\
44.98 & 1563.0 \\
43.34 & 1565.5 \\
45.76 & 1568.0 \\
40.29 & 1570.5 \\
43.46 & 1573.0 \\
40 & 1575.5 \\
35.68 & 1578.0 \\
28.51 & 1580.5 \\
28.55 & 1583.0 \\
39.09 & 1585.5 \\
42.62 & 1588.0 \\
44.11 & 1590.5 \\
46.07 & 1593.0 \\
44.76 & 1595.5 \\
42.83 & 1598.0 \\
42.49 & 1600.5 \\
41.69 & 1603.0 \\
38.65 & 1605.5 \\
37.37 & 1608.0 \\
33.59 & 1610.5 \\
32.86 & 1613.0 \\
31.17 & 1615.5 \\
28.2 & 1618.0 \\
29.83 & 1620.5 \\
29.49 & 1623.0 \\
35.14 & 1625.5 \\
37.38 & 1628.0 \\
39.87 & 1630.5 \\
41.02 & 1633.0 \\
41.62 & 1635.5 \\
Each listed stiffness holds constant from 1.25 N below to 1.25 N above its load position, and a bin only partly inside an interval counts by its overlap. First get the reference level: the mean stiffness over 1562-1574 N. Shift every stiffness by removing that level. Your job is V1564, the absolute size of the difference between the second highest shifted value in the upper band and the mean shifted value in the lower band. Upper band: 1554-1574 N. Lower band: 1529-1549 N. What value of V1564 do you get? 1.4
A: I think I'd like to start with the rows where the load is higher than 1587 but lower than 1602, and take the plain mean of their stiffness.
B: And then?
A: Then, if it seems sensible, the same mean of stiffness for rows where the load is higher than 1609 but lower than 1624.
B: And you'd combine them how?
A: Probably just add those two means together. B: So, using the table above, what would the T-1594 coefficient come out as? 75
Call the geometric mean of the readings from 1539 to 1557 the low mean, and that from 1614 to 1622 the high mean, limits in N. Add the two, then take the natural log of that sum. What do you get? 4.40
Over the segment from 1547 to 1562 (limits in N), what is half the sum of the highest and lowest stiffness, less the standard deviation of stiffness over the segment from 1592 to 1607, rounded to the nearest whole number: 49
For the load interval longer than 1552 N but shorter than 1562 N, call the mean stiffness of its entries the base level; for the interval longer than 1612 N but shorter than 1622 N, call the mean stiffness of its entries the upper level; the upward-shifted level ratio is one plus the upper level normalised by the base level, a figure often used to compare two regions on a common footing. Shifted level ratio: 1.6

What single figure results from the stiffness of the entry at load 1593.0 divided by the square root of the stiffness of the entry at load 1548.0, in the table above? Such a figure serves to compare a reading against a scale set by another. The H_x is 6.36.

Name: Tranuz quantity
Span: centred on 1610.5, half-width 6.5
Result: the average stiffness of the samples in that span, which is 35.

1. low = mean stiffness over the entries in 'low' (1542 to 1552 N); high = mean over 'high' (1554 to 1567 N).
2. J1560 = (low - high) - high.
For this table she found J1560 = -41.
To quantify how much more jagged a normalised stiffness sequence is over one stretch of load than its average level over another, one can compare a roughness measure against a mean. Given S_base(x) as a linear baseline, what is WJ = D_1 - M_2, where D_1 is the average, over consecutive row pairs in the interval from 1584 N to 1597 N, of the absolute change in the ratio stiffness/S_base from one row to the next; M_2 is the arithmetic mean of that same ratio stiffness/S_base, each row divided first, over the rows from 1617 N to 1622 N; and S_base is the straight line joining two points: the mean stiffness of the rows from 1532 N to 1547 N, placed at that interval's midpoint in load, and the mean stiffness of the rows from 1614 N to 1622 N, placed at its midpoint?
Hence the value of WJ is -0.92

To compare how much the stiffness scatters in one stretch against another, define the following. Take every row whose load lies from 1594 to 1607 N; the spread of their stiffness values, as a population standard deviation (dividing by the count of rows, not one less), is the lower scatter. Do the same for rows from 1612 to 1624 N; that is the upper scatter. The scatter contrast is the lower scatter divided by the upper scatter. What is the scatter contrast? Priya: 1.25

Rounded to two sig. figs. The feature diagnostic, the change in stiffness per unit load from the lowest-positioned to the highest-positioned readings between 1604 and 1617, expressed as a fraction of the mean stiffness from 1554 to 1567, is -0.016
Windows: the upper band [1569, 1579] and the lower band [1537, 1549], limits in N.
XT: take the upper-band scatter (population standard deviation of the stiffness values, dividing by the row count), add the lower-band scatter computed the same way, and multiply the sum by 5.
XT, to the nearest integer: 26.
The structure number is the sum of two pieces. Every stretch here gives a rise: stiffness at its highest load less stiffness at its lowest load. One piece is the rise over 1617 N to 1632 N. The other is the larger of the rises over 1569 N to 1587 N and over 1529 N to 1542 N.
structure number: 11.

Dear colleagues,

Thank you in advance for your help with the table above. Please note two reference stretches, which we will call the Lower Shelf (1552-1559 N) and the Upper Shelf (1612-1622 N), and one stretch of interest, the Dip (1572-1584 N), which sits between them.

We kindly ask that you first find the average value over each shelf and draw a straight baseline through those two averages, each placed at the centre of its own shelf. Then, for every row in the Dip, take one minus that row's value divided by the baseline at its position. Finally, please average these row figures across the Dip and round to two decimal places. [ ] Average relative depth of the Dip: 0.19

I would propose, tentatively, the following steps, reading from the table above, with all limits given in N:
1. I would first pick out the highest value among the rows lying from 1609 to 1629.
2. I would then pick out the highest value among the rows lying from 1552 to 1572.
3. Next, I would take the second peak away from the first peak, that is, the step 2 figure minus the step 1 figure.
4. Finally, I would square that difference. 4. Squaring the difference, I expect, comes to 328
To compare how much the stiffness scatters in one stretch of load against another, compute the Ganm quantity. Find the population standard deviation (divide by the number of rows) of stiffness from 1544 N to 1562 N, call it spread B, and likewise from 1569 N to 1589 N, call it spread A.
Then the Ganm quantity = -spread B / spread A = -0.59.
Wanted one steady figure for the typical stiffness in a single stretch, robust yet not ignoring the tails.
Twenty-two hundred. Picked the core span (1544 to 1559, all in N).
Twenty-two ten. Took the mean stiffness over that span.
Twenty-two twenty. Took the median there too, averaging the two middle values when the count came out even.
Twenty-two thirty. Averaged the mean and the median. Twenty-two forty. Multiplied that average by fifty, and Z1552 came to 2622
